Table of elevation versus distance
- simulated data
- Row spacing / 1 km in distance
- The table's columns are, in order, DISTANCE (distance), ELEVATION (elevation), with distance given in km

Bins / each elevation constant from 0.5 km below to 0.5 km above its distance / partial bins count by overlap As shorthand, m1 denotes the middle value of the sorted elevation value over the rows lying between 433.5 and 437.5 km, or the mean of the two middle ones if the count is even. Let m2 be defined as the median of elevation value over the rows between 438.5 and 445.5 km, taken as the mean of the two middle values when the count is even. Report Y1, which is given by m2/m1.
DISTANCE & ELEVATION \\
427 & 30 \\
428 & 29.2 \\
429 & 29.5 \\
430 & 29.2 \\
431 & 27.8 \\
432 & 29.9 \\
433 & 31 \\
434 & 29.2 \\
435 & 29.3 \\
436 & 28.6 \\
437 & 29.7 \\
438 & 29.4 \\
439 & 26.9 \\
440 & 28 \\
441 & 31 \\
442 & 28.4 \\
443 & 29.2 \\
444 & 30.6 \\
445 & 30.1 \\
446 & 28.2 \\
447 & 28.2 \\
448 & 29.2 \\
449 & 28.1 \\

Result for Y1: 1.00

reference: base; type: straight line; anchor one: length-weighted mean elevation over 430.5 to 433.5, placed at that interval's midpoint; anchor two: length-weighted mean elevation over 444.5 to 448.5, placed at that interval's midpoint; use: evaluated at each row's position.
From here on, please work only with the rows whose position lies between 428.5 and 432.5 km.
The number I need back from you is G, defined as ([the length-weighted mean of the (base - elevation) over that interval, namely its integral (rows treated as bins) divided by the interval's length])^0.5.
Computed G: 0.730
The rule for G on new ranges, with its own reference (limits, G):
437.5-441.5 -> 0.640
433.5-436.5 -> 0.633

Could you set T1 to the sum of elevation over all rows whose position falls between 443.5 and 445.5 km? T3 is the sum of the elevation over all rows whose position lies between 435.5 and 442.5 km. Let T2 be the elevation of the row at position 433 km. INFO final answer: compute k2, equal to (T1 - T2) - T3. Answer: -172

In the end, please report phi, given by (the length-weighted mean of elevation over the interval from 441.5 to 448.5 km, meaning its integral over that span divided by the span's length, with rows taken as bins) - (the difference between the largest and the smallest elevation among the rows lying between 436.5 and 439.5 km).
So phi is 26.3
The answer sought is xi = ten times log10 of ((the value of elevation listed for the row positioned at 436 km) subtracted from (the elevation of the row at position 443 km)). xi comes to -2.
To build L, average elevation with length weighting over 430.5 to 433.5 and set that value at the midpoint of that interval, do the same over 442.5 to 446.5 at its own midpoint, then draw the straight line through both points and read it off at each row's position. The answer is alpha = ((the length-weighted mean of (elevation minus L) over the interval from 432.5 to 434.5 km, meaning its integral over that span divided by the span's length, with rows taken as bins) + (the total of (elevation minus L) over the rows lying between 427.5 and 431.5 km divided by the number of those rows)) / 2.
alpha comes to -0.1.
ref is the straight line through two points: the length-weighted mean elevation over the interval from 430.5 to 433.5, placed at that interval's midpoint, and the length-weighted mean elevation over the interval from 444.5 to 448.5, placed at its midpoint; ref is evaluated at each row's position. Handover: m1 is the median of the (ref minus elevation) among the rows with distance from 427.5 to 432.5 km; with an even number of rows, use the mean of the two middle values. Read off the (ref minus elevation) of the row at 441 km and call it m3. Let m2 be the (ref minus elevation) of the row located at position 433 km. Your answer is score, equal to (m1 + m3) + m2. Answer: -2.9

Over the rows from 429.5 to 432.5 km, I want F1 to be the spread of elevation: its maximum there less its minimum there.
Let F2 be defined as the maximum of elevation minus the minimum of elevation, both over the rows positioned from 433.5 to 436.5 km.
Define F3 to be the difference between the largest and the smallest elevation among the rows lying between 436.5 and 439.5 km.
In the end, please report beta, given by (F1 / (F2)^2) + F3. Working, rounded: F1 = 2.1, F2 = 0.70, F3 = 2.8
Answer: 7.1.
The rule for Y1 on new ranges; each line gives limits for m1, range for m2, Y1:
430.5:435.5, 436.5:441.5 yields 1.00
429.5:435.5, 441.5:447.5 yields 0.98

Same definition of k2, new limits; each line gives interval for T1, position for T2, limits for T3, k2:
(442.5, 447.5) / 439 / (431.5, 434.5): 29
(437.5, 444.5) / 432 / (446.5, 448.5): 116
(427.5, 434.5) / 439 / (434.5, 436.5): 121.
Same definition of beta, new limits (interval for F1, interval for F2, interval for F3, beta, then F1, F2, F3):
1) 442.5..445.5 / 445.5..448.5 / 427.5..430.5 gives 1.7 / 1.4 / 1.00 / 0.3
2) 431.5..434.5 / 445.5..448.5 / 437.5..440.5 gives 4.3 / 1.8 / 1.00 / 2.5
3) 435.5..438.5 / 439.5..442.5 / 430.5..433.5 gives 3.3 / 1.1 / 3.00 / 3.2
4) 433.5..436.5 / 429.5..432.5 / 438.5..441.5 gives 4.3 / 0.7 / 2.10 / 4.1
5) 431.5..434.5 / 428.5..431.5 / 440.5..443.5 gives 3.2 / 1.8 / 1.70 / 2.6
